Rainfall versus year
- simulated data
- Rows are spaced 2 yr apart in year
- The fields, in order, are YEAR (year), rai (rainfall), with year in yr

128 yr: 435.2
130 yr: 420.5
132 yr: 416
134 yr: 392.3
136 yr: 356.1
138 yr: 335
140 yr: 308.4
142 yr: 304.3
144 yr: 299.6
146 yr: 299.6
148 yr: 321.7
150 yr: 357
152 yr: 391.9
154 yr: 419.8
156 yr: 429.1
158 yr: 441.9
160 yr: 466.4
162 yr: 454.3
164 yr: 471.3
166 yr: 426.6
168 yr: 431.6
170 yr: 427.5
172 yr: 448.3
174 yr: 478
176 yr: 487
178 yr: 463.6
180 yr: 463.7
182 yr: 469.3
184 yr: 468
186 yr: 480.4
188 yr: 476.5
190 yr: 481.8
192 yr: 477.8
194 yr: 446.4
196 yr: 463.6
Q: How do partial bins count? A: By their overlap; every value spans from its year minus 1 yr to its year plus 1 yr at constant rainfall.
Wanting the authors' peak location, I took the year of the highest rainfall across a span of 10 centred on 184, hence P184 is 186 yr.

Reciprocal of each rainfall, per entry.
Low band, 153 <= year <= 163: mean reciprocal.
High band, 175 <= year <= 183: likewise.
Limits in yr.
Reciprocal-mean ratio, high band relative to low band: 0.94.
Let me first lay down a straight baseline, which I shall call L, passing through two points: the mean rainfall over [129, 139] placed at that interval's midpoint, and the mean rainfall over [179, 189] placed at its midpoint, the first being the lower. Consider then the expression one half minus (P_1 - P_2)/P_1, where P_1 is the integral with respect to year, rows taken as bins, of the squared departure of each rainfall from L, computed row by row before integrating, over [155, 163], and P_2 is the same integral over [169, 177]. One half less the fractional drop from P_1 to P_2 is 0.4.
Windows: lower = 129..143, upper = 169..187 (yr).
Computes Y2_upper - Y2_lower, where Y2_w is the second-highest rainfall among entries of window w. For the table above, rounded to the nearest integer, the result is 64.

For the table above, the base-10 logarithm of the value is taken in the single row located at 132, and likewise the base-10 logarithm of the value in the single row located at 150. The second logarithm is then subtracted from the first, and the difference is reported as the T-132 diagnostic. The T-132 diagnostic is 0.07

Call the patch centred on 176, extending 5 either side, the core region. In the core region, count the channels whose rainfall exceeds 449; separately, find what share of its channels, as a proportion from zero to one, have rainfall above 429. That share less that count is -3.0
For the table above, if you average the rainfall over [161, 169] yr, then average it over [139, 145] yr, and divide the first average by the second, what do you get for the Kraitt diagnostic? 1.47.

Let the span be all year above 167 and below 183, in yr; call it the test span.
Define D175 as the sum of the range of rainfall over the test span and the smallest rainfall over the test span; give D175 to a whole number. 487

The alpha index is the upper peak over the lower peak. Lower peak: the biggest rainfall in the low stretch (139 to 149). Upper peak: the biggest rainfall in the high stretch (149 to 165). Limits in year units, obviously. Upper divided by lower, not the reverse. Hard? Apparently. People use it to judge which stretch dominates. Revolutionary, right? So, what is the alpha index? 1.47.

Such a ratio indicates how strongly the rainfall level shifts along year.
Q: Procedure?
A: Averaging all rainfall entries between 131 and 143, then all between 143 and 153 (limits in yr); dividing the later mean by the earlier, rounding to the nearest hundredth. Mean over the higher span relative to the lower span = 0.95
